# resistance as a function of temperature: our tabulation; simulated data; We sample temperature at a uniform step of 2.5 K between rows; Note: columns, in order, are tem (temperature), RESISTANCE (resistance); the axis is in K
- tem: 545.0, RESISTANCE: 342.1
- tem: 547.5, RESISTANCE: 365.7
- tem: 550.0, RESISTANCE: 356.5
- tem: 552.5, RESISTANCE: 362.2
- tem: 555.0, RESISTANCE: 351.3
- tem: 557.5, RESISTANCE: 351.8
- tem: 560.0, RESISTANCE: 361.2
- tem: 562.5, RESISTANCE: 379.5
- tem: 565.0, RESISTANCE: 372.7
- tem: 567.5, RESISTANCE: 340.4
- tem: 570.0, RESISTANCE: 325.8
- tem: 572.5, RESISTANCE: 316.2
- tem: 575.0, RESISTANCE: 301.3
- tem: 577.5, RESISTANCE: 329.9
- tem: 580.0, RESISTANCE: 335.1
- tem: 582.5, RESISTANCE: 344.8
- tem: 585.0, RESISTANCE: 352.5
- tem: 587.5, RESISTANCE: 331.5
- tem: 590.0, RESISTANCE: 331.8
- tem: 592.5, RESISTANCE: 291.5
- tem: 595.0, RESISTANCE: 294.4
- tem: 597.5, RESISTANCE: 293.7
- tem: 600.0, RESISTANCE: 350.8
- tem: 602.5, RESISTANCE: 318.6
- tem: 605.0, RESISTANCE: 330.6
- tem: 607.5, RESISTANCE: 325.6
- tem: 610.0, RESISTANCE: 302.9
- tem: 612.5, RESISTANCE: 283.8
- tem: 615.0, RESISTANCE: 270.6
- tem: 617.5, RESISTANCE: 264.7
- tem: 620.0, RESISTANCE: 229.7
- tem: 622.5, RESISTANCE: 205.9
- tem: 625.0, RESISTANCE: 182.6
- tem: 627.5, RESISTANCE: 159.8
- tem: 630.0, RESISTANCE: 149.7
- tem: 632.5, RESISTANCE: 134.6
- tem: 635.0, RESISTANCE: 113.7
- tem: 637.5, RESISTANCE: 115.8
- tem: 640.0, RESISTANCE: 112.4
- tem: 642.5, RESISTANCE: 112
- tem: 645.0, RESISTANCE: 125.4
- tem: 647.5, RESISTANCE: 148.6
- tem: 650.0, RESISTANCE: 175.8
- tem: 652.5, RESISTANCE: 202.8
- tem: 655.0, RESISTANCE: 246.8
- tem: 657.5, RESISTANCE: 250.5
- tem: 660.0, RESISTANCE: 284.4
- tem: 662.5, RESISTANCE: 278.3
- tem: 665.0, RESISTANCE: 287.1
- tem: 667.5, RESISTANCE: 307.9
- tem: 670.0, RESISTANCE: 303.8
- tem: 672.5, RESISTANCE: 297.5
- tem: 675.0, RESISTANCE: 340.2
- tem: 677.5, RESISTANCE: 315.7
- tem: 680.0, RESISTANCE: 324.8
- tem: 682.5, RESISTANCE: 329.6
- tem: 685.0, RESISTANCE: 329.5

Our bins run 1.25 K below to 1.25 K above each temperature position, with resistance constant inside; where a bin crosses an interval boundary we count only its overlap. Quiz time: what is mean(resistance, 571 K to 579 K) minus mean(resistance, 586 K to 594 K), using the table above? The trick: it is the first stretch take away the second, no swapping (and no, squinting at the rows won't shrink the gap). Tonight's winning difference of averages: -2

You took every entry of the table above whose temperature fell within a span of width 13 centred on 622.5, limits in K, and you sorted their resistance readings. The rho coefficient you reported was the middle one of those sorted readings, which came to 206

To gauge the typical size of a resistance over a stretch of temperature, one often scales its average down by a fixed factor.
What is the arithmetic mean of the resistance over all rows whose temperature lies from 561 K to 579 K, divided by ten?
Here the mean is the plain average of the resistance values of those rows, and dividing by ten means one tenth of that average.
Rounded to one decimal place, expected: 33.8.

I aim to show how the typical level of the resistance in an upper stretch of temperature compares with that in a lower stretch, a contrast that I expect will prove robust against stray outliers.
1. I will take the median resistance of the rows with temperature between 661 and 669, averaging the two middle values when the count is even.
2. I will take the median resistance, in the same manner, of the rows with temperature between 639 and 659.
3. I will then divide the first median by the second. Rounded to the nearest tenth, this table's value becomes 1.8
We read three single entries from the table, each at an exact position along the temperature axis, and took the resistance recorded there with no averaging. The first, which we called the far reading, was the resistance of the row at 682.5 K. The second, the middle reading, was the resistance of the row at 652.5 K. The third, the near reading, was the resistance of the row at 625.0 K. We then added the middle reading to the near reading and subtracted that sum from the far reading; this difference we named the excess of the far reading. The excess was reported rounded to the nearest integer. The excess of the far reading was -56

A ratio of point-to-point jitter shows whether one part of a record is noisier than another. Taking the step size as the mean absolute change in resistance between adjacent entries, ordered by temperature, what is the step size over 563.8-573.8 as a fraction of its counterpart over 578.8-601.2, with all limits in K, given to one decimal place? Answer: 1.1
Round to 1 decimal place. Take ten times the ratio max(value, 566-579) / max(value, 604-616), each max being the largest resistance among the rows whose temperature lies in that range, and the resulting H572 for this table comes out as 10.3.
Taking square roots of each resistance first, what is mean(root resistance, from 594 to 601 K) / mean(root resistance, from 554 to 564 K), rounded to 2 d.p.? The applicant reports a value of 0.93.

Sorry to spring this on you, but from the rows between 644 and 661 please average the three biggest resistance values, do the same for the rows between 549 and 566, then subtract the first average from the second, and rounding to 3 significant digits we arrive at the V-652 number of 111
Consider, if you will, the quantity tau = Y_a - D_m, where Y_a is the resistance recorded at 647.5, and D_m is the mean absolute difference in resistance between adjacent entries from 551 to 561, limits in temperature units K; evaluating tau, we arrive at 142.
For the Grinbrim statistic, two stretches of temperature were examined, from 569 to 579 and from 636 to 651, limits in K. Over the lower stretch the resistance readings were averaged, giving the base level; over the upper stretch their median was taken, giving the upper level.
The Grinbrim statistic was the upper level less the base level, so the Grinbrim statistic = -198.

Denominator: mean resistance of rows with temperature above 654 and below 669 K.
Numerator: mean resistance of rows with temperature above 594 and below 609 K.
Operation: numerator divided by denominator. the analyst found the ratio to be 1.2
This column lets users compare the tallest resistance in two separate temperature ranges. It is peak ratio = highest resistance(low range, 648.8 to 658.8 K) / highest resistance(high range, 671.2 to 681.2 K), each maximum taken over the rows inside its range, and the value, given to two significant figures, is 0.74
